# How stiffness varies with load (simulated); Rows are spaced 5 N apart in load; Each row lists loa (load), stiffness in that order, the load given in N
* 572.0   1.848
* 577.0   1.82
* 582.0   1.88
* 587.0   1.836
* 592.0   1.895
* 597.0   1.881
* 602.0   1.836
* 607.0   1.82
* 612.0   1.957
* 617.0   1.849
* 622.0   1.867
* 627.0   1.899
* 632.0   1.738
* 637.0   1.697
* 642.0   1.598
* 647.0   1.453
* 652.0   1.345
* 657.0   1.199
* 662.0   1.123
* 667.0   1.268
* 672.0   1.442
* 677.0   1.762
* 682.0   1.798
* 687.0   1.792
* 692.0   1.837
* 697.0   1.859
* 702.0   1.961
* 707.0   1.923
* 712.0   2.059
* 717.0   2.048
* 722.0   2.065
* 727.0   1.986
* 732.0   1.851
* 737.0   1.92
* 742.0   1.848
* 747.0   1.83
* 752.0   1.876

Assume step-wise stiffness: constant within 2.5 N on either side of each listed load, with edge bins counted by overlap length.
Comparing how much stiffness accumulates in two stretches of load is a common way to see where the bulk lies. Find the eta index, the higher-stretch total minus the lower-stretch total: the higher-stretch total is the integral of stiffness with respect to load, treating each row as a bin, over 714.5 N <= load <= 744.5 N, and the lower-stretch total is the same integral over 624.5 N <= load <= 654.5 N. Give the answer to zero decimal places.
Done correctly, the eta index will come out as 10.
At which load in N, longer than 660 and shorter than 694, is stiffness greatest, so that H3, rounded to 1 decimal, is 692.0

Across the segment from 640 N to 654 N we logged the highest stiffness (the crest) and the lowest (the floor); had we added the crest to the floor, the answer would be 2.94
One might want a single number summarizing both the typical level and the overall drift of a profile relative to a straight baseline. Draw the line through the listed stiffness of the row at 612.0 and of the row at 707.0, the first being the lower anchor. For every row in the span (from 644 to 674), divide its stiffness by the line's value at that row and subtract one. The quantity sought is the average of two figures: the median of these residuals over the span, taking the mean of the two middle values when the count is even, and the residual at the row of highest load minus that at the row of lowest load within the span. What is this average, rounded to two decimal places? -0.16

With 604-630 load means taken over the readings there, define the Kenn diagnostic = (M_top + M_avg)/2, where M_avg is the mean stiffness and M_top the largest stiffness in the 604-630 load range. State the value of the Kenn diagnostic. 1.92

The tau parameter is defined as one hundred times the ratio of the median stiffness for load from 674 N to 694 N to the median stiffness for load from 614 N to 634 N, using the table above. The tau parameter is 97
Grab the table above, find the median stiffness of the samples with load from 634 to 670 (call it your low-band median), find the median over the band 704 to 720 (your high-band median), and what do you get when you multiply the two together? 2.8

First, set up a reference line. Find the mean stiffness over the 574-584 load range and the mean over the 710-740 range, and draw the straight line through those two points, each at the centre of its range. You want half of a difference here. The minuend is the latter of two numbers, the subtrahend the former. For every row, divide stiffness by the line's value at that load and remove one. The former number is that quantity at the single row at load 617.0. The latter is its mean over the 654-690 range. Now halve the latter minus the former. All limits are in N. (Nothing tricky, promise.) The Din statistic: -0.11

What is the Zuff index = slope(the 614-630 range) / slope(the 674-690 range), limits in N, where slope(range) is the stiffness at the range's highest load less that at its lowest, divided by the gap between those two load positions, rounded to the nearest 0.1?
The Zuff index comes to 1.7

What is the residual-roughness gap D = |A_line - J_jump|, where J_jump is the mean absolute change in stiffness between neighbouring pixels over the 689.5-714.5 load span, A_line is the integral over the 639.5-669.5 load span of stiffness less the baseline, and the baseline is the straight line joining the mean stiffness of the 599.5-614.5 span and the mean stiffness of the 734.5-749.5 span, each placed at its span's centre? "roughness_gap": 16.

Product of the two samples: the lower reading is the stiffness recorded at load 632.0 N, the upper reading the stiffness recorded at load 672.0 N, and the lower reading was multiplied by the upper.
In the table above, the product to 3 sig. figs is 2.51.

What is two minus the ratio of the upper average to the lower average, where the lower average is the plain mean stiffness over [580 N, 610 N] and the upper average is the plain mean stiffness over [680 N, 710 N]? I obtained 1.00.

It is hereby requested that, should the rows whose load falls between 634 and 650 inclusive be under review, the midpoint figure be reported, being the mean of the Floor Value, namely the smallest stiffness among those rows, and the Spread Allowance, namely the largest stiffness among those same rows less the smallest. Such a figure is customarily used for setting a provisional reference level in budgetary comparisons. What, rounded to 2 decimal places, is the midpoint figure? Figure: 0.85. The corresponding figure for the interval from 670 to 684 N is 0.90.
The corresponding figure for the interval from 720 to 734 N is 1.03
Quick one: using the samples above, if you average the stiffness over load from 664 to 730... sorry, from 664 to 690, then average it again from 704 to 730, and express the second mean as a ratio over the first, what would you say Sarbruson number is 1.3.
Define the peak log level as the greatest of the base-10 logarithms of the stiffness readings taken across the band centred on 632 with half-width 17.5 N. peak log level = 0.279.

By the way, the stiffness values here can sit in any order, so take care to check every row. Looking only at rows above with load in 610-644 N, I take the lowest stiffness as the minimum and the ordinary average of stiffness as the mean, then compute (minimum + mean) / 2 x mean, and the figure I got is 3.1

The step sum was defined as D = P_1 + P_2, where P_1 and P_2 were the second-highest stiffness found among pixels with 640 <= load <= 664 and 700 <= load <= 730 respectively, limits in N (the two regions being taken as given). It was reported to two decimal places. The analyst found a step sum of 3.51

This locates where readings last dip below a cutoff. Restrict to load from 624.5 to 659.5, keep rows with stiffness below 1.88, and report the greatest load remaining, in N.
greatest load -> 657.0 N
